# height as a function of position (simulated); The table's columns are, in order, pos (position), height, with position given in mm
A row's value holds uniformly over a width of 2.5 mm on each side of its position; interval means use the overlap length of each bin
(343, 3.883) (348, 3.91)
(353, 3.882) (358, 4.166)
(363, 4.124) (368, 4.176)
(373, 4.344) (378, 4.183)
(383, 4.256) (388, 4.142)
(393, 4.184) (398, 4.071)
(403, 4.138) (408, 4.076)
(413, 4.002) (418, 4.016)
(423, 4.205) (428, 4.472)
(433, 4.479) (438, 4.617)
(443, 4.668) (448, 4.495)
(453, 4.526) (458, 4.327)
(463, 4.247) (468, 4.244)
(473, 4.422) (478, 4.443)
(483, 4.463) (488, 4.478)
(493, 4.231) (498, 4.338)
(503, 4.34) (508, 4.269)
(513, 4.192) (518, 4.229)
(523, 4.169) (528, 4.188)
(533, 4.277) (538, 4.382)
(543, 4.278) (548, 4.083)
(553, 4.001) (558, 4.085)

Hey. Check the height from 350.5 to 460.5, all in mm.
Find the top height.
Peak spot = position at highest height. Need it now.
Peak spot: 443 mm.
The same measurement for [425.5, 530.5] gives 443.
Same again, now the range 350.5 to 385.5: 373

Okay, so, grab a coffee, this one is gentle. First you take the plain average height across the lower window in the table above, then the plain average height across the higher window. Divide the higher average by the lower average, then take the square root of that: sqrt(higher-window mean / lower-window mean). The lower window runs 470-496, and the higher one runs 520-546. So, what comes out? 0.98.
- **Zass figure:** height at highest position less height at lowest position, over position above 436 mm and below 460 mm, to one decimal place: -0.3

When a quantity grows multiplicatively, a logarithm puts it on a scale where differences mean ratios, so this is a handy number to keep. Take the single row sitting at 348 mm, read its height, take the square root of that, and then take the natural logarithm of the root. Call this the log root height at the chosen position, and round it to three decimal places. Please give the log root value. 0.682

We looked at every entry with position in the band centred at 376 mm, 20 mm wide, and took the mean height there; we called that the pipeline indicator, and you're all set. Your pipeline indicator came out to 4.24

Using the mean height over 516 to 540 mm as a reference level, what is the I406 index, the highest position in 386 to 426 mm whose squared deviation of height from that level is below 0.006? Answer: 423 mm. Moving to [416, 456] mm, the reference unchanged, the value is 423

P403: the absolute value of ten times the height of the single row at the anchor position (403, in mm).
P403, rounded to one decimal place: 41.4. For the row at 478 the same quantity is 44.4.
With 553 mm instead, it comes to 40.0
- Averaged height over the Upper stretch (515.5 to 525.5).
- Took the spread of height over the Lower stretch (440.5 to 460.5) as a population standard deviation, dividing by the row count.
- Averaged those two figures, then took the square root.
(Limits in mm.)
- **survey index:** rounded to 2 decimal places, 1.47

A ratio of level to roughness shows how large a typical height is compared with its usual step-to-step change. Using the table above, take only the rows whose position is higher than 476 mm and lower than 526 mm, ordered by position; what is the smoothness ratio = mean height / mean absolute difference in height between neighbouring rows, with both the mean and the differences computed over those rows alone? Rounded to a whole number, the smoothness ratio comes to 61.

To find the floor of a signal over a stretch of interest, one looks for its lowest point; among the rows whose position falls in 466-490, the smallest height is 4.244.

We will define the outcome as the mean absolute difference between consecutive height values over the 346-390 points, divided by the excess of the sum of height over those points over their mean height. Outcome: 0.0035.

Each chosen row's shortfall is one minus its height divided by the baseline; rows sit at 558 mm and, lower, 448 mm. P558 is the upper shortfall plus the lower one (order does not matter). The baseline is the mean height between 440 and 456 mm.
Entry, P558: 0.12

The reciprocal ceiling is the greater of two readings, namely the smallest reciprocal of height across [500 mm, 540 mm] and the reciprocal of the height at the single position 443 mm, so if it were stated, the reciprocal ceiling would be 0.228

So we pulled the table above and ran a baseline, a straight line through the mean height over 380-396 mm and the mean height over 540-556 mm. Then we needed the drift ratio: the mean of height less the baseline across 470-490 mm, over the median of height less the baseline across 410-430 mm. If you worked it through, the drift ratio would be -4.4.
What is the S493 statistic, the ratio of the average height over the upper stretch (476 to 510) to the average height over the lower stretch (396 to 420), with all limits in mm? 1.08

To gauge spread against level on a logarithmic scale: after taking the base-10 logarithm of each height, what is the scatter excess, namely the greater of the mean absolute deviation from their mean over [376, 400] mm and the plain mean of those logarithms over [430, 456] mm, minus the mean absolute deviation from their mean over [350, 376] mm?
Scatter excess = 0.647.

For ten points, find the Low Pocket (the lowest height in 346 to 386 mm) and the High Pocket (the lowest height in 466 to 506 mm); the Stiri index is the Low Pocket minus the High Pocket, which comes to -0.3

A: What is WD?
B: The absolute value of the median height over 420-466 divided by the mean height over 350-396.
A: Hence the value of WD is 1.08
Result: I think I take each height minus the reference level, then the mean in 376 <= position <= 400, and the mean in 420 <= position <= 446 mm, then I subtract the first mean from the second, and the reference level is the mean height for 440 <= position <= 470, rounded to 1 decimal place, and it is 0.3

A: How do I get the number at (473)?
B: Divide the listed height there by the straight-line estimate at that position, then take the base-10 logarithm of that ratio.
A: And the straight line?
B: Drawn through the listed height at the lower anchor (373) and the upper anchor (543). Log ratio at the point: 0.012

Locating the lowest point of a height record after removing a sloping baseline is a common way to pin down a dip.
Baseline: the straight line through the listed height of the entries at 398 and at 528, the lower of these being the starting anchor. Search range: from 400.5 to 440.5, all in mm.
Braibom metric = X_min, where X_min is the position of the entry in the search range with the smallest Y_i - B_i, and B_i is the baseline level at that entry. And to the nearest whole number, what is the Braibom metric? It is 413 mm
